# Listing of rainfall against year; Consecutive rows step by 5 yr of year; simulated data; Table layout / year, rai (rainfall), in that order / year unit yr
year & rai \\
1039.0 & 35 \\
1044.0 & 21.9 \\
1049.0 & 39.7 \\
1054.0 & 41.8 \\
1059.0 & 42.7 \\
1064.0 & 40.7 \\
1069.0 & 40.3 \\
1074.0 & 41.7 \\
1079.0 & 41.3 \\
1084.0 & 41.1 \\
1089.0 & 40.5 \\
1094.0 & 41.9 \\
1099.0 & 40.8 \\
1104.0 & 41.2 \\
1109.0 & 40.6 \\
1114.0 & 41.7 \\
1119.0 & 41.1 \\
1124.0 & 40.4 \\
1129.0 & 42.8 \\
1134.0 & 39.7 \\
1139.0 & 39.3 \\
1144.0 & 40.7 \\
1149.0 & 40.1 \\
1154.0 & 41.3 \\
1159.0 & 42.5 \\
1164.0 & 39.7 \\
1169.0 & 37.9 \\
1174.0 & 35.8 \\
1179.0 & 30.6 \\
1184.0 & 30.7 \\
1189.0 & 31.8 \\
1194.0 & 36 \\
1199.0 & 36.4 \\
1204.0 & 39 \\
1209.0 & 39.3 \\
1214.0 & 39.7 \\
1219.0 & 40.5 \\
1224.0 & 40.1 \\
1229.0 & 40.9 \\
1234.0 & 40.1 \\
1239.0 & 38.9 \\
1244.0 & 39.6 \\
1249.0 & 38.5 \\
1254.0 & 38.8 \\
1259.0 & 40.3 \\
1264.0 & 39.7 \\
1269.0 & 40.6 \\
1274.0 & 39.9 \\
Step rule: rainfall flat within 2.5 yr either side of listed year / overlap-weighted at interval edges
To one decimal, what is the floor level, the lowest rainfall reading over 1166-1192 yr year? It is 30.6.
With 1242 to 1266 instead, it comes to 38.5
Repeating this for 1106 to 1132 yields 40.4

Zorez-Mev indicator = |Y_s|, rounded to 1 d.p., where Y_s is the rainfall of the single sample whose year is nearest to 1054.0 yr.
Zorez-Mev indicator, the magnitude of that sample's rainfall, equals 41.8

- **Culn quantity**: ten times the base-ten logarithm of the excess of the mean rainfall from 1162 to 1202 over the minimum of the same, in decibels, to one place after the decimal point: 6.3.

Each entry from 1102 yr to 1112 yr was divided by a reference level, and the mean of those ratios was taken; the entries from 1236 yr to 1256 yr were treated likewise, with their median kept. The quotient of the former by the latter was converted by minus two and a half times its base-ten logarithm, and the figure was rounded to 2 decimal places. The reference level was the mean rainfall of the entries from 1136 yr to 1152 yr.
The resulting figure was -0.06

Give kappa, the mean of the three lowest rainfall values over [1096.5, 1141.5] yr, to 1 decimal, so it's 39.8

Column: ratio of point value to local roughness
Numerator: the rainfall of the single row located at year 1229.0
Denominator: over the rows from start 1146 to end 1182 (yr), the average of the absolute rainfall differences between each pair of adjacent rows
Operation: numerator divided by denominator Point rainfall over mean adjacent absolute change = 17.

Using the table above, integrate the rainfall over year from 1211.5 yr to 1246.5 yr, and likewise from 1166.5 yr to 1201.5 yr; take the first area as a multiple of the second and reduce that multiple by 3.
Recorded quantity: -1.83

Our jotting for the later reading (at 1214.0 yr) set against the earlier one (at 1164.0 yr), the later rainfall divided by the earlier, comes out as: 1.00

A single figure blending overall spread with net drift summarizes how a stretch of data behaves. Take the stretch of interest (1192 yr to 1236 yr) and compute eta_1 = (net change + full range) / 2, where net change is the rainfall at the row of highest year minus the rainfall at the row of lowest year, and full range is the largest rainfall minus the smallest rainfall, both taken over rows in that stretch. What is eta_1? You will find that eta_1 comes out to 4.5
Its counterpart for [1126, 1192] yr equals 0.6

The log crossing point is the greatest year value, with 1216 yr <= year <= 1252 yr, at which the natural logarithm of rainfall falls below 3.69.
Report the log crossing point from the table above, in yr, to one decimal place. 1249.0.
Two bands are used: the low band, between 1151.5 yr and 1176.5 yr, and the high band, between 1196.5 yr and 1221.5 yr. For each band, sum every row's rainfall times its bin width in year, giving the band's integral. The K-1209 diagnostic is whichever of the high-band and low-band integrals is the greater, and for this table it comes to 986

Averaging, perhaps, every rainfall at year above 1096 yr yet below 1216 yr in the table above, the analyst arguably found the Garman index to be 39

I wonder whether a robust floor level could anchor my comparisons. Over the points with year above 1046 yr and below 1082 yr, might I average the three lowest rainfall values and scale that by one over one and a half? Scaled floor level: 27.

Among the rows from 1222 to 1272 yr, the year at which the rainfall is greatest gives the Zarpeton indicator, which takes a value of 1229.0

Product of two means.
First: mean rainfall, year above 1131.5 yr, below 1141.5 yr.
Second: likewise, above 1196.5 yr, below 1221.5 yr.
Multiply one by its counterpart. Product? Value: 1540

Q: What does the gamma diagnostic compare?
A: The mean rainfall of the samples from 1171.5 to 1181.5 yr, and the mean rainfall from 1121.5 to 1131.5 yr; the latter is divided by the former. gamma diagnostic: 1.25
